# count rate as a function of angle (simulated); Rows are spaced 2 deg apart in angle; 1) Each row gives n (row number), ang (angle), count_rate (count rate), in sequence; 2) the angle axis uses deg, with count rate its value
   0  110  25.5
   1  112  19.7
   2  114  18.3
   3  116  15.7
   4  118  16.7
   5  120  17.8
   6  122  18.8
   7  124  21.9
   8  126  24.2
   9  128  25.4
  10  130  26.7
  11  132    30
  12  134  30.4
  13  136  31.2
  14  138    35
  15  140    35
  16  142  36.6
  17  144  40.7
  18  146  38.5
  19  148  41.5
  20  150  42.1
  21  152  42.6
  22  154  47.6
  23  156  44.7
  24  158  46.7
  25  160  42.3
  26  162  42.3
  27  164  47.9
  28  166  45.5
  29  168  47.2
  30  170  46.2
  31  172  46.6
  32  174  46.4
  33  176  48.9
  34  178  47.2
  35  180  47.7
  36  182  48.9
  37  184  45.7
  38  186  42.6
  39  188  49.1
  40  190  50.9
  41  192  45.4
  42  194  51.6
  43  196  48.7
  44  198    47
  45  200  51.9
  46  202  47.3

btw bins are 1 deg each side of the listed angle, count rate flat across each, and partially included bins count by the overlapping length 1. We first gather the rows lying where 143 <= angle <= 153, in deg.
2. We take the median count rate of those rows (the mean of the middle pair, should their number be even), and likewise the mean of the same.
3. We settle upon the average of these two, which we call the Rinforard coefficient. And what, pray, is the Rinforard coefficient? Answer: 41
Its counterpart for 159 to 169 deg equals 45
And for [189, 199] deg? 49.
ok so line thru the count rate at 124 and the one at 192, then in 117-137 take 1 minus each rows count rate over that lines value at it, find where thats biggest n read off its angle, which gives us 118 deg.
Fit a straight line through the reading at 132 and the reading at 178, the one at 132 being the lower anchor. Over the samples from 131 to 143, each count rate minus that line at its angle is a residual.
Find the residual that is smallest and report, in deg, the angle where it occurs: 134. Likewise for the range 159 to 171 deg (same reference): 162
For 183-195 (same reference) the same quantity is 186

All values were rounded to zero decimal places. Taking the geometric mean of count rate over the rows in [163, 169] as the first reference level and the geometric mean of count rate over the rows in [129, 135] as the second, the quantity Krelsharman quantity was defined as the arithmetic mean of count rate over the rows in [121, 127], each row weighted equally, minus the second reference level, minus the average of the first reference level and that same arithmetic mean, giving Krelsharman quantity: -42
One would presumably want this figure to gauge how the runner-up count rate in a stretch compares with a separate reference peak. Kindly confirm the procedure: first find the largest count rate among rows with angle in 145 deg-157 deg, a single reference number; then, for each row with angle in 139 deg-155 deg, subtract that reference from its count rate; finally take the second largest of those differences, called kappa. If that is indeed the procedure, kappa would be -5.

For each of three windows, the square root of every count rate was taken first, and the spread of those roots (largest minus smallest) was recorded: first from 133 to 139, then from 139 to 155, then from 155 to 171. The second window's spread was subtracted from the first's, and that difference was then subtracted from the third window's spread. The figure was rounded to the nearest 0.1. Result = 1.0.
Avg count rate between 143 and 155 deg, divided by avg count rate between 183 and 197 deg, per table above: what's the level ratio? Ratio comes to 0.88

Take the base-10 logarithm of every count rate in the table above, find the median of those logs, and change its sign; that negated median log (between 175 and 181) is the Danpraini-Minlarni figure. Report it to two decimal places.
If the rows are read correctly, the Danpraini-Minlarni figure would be -1.68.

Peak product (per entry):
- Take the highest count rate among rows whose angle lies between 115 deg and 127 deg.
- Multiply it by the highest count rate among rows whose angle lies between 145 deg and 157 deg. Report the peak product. 1152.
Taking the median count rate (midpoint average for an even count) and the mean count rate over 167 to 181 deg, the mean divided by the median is 0.999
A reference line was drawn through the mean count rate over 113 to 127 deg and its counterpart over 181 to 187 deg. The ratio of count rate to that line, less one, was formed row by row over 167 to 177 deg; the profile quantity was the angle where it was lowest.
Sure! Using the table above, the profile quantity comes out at 174 deg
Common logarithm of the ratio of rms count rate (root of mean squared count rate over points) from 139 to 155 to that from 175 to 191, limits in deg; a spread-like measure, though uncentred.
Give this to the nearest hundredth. -0.07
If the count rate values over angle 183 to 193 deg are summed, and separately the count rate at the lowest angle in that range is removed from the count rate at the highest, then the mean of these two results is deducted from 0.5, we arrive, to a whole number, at -116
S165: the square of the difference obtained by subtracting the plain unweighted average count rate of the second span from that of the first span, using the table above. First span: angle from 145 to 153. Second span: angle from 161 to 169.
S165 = 21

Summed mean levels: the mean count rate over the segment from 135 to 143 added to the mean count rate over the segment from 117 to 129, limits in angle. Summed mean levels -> 55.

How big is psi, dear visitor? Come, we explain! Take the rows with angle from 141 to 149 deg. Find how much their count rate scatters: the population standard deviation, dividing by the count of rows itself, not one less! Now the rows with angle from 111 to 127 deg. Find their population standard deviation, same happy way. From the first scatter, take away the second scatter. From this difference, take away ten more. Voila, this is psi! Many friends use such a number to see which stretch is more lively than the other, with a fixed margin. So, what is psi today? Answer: -10.7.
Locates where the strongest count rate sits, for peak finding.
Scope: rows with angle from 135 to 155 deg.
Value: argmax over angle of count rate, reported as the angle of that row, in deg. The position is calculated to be 154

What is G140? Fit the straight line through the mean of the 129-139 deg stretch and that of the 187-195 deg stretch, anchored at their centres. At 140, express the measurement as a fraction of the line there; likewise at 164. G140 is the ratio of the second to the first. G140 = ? 1.10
